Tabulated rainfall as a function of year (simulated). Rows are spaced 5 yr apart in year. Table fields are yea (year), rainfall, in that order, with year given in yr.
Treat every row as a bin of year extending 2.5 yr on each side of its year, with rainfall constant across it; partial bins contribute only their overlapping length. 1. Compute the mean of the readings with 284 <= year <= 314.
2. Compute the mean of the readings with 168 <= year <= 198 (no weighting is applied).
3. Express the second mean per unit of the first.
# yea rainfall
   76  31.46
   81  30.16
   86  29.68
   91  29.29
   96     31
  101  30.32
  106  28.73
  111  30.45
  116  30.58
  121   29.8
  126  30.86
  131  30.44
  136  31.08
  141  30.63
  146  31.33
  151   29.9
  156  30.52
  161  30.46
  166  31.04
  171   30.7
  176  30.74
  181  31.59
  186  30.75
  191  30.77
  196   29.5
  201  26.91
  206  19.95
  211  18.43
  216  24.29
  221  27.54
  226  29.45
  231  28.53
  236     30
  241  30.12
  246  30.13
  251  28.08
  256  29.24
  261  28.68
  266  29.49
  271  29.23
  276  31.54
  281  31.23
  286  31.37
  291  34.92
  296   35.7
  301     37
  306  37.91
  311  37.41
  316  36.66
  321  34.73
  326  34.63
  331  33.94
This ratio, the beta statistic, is 0.86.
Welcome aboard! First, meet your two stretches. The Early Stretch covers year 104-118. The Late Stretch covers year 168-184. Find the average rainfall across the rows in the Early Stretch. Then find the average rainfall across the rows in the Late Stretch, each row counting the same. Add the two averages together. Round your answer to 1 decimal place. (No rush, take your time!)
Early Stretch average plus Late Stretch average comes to 60.9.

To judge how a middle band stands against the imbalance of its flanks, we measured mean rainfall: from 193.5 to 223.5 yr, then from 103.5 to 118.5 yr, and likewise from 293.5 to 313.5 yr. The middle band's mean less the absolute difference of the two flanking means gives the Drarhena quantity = 17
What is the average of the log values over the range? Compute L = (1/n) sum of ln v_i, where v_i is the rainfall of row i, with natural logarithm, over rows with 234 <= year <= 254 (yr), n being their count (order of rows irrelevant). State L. 3.39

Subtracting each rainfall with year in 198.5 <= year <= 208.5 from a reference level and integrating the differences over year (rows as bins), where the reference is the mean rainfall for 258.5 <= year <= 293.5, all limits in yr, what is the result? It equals 75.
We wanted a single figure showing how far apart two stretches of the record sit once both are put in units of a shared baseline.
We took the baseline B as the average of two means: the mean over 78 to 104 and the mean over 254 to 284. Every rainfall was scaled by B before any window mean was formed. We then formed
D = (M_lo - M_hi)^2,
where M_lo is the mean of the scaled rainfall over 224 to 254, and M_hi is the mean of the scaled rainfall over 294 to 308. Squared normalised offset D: 0.062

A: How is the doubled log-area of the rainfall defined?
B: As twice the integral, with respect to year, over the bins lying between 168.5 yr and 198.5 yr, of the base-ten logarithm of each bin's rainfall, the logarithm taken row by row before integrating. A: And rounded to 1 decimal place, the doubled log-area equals 89.2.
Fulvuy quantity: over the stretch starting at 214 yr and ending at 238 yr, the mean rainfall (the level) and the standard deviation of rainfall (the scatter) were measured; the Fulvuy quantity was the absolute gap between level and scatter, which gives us 26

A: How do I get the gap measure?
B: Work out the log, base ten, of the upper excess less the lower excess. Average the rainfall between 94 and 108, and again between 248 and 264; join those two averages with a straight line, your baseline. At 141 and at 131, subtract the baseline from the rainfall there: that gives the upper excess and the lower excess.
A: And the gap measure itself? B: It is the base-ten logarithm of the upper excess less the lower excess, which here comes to -0.6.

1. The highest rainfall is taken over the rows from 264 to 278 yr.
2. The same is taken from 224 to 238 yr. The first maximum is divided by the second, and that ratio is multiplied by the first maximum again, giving 33.2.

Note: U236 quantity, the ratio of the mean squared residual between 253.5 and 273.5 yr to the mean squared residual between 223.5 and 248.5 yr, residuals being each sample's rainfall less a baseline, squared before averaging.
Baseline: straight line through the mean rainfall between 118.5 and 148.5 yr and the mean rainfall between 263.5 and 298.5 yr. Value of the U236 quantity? 2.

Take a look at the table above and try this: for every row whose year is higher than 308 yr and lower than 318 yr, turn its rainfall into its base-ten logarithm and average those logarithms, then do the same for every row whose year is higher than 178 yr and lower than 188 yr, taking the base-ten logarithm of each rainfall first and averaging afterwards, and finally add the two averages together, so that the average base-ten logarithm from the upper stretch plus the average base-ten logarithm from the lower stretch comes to 3.06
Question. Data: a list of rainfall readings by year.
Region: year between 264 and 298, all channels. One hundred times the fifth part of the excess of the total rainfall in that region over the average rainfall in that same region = 3831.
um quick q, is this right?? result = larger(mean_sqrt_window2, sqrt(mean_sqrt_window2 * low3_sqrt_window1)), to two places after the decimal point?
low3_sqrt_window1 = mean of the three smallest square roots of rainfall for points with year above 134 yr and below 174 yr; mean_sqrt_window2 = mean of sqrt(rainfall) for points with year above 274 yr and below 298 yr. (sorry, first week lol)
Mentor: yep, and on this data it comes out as 5.74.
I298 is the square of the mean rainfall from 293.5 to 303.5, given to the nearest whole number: 1321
